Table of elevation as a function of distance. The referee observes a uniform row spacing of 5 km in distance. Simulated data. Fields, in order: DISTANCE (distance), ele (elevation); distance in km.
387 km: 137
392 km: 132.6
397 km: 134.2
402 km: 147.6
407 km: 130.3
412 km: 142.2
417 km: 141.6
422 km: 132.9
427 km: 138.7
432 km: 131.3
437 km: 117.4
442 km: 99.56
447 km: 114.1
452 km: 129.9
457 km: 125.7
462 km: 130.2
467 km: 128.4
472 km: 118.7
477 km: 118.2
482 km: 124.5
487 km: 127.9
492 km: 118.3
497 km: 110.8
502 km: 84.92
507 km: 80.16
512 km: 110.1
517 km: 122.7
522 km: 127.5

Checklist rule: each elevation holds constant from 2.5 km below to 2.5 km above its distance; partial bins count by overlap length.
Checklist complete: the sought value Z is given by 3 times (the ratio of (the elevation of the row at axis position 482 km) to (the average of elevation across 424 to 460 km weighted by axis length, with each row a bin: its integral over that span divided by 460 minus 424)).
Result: 3.05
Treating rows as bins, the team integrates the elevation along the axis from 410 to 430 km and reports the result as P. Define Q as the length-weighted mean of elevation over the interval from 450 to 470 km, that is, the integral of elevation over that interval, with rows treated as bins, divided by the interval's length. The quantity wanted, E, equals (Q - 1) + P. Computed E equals 2899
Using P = 2772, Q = 128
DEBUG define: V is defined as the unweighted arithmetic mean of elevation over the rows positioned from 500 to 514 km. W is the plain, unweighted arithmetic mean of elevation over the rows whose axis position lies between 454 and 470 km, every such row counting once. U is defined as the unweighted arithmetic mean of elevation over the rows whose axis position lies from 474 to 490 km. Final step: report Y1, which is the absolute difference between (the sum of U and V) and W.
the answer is 87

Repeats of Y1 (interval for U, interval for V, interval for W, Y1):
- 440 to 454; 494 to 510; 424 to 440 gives 77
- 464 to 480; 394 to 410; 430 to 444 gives 143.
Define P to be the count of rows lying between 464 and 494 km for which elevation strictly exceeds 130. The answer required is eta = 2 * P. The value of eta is 0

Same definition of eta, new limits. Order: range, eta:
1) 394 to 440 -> 16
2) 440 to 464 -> 2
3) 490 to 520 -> 0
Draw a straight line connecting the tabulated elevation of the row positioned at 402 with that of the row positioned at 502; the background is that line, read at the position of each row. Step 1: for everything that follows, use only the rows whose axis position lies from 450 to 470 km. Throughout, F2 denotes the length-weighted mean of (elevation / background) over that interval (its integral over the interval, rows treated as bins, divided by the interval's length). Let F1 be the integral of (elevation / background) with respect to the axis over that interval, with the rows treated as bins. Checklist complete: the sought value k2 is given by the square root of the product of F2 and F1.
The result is 5.2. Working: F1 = 23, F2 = 1.15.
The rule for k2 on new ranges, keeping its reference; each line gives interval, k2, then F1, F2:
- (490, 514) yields 5.8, 28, 1.18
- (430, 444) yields 3.5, 13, 0.92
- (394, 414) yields 4.2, 19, 0.95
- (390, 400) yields 2.8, 9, 0.88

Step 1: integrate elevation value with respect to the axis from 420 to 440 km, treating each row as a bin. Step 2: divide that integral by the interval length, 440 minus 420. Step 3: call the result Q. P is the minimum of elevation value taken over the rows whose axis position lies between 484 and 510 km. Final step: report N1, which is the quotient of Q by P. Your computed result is 1.6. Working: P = 80.16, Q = 129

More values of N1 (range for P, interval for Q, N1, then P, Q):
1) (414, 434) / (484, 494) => 0.9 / 131.3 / 123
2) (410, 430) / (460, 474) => 0.9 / 132.9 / 126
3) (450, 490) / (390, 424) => 1.2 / 118.2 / 137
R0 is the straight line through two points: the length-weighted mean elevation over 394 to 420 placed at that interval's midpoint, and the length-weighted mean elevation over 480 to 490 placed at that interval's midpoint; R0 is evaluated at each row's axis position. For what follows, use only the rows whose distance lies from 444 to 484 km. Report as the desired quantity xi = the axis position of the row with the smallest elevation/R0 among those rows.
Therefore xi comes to 447 km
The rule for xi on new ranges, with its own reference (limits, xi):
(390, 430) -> 392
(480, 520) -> 507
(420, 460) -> 442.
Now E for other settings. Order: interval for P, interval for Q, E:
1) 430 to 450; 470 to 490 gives 2432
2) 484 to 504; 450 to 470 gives 2357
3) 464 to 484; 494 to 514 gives 2548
